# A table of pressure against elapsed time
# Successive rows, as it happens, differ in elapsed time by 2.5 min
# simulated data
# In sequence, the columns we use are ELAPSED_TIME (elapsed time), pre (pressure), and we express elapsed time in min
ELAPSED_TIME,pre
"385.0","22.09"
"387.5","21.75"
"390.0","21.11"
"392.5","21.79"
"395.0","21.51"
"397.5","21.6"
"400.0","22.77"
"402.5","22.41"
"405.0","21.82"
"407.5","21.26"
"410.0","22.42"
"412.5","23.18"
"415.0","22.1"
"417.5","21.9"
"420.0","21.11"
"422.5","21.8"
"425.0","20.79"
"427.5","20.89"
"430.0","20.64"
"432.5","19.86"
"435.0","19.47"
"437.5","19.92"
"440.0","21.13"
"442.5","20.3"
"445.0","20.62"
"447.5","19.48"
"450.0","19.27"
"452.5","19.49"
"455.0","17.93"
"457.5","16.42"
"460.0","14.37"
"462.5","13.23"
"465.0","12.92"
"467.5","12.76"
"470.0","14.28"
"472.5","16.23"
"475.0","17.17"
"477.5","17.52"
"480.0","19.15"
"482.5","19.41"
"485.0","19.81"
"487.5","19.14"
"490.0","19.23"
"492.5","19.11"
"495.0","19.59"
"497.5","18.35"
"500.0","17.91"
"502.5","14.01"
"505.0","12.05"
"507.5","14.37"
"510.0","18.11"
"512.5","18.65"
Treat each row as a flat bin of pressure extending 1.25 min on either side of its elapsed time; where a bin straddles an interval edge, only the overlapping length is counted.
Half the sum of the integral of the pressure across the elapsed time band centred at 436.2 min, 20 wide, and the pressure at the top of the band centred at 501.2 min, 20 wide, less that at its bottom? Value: 203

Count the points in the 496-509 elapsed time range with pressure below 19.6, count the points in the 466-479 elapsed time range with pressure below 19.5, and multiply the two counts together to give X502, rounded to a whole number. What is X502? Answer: 25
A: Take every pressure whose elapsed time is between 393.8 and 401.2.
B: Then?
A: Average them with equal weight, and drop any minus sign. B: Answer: 22.0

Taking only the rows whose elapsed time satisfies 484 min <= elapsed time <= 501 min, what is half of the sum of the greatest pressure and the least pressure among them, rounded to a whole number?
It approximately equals 19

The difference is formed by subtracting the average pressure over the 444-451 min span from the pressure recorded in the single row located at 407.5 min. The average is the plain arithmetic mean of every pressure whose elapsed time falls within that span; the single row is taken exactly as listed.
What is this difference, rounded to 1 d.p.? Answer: 1.5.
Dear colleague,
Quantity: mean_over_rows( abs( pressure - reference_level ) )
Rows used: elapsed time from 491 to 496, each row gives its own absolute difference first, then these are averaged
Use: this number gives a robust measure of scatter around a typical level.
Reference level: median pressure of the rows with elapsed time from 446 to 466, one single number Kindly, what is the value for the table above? 2.2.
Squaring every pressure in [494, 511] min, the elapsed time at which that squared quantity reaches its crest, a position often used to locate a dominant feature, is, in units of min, 495.0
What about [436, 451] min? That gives 440.0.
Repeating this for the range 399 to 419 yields 412.5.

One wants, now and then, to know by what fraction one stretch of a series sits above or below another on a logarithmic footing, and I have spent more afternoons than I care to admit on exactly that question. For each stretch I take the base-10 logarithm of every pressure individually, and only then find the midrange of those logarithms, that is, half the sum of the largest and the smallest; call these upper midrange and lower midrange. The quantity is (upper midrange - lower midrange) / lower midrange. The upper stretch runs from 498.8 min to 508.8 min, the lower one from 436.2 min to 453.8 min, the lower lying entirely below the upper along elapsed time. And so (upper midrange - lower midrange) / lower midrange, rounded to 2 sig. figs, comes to -0.11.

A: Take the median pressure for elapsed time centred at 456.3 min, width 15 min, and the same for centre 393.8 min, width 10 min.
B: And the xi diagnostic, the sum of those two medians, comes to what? 38.7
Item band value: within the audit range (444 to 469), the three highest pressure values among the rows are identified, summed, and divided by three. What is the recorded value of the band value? 20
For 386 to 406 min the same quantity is 22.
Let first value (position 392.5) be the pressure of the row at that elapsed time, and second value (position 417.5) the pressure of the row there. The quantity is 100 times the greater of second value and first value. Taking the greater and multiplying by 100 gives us 2190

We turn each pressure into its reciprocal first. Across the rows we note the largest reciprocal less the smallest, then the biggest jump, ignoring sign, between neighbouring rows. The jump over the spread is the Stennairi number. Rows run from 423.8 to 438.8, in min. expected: 0.55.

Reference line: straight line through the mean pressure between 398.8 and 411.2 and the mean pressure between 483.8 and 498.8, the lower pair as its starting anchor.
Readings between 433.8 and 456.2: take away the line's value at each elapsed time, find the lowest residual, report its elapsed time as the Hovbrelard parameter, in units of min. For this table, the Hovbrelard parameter 455.0 min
